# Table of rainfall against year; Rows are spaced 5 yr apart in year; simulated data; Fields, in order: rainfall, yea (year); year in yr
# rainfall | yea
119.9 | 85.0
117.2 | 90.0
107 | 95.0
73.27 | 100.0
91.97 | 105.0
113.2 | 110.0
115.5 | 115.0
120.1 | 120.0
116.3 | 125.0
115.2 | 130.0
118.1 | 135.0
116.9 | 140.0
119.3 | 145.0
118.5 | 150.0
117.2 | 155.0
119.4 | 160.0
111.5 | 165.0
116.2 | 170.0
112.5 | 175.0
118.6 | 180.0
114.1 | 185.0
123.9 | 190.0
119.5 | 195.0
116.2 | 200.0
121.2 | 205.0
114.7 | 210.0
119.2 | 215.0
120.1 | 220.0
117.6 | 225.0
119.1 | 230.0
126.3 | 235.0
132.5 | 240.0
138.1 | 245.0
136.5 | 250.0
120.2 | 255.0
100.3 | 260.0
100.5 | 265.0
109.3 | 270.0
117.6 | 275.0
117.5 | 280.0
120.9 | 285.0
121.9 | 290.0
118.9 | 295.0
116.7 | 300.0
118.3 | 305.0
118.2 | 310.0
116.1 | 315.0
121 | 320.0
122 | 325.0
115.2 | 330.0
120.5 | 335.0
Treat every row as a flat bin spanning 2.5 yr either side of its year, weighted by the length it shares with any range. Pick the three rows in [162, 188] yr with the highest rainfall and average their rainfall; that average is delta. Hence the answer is 116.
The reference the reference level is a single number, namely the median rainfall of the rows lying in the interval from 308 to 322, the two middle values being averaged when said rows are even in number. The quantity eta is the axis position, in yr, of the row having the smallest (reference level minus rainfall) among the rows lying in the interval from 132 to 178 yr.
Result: 160.0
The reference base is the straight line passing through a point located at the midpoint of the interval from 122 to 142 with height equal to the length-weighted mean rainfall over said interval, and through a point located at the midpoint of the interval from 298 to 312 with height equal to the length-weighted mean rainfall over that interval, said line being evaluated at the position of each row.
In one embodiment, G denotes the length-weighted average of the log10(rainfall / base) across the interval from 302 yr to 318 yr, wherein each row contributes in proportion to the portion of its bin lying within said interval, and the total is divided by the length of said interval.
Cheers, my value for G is -0.001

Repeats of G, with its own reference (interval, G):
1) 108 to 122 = -0.001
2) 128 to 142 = 0.000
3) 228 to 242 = 0.030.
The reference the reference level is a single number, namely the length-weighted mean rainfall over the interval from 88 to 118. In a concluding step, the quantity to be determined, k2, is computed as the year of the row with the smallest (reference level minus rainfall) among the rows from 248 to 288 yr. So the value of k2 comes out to 250.0 yr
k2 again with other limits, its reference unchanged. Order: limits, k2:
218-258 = 245.0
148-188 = 160.0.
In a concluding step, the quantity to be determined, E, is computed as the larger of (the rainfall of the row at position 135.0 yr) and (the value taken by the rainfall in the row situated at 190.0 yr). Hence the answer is 124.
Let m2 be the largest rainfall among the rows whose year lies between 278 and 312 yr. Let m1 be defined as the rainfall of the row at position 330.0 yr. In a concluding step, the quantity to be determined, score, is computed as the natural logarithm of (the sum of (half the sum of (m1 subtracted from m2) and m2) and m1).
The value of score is 5.19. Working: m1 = 115.2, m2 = 121.9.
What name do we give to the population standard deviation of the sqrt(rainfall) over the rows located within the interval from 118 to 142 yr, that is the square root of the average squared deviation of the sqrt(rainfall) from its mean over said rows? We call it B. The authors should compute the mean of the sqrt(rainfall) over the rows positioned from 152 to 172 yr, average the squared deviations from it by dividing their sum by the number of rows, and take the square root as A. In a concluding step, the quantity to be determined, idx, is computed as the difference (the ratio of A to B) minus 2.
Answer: -0.3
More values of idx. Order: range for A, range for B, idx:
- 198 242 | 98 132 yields -1.7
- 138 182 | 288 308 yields -0.5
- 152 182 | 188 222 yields -0.9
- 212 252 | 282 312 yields 2.4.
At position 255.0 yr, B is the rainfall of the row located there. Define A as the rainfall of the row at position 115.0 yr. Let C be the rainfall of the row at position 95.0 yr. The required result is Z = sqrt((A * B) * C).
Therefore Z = 1219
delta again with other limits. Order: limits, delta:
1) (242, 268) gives 132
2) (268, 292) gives 120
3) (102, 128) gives 117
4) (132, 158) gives 119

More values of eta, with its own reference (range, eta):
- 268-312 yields 290.0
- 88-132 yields 120.0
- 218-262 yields 245.0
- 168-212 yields 190.0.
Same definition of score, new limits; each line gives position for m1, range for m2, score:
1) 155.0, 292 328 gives 5.20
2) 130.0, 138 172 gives 5.18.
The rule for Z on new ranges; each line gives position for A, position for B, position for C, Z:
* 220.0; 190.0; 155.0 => 1321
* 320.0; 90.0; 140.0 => 1288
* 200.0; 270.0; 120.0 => 1235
